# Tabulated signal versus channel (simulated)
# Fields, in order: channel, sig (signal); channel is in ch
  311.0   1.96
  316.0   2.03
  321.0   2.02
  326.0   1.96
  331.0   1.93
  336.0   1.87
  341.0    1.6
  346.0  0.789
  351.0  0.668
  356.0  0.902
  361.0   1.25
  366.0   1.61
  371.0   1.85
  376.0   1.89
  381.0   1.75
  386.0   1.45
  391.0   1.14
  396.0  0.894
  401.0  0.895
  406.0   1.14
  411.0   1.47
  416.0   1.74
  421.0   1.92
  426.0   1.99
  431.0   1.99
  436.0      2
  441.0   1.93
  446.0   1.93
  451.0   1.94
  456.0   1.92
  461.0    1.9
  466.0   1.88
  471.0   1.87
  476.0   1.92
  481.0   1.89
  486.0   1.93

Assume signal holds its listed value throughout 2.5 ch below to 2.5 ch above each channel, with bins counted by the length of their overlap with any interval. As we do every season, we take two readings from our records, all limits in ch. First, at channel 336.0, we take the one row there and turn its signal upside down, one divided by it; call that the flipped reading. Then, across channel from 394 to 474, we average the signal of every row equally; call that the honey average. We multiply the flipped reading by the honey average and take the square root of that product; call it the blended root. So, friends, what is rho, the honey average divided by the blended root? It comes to 1.8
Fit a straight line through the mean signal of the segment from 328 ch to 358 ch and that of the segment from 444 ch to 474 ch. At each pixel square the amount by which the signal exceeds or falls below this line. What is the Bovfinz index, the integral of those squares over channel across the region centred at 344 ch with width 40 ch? 12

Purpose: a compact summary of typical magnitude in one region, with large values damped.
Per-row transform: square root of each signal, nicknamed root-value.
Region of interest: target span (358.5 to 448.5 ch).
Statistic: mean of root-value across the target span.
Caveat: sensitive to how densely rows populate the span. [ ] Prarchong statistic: 1.26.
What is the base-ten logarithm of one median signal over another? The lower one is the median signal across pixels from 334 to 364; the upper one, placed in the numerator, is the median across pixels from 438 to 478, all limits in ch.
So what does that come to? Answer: 0.25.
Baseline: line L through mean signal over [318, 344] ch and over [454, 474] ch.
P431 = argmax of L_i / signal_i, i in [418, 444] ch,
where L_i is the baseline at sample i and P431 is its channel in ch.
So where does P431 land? 421.0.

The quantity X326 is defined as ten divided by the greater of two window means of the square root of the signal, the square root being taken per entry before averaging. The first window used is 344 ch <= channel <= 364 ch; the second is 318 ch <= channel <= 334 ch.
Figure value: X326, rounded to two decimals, 7.13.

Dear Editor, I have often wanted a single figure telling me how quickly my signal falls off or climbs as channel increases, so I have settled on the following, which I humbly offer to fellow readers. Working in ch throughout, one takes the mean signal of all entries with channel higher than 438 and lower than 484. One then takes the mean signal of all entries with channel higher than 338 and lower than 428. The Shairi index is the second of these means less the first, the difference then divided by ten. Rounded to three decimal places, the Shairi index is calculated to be -0.052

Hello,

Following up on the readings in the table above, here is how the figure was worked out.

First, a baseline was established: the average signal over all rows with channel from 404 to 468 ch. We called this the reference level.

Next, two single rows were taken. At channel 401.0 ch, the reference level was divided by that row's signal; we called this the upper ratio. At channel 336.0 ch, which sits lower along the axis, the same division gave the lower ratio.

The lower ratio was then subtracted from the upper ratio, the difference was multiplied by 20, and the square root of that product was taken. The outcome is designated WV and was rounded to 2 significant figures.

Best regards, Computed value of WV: 4.6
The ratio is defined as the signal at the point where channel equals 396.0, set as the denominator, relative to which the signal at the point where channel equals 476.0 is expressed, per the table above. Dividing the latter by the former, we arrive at 2.1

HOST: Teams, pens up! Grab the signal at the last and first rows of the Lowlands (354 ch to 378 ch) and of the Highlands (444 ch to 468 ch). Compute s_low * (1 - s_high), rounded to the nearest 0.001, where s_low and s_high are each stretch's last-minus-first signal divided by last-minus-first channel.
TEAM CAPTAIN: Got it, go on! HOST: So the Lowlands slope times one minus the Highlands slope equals 0.050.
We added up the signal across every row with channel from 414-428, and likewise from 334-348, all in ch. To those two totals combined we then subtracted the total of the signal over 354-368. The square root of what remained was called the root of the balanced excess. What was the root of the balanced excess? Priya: 2.5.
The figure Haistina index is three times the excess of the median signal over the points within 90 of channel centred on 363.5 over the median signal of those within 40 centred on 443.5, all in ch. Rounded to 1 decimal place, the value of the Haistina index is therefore -1.2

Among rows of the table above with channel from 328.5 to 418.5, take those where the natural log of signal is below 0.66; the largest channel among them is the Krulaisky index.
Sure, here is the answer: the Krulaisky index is 416.0 ch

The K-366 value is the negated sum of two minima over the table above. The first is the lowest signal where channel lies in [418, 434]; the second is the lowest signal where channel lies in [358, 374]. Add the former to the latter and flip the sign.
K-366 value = -3.17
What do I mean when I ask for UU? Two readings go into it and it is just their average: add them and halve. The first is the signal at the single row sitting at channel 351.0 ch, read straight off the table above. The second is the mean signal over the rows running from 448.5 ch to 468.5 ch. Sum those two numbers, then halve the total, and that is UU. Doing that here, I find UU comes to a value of 1.29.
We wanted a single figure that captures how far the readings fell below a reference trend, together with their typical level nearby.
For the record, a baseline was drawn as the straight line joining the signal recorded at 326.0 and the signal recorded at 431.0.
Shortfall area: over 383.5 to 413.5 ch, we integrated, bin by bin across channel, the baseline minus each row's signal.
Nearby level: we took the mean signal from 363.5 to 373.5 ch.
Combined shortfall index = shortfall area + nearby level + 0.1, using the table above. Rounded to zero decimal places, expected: 26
